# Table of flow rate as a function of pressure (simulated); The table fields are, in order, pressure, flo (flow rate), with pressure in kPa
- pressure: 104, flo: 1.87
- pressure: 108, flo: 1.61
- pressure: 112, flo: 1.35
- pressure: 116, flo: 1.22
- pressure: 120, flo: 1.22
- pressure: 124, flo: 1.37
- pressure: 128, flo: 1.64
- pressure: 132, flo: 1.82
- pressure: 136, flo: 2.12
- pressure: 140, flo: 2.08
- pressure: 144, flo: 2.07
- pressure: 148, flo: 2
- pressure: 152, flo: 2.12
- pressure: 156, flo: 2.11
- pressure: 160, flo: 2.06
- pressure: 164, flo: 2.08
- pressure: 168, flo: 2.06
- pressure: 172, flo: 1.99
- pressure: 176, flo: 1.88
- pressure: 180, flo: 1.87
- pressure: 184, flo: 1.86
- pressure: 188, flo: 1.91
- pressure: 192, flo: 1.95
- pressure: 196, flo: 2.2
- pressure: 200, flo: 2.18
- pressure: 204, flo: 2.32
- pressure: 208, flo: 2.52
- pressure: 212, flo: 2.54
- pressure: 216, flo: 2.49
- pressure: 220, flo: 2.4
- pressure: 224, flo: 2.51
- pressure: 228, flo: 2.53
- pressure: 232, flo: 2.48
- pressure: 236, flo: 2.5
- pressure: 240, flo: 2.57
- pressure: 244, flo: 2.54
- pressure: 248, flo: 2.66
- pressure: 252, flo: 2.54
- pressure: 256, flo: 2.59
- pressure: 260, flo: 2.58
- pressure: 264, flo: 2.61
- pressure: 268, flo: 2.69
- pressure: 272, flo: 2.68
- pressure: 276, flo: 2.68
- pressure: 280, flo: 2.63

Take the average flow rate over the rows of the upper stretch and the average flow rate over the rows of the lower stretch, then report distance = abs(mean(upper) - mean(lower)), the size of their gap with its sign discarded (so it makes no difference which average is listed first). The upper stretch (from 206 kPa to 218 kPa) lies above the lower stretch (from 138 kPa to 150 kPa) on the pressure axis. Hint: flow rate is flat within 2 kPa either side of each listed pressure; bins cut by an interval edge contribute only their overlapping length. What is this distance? 0.47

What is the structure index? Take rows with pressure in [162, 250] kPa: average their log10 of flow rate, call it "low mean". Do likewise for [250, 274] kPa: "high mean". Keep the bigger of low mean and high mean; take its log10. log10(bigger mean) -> -0.379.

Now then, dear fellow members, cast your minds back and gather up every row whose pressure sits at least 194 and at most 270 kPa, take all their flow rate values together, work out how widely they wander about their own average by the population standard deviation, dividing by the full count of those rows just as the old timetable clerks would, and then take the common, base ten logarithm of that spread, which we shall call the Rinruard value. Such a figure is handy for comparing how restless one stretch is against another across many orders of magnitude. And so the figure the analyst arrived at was -0.88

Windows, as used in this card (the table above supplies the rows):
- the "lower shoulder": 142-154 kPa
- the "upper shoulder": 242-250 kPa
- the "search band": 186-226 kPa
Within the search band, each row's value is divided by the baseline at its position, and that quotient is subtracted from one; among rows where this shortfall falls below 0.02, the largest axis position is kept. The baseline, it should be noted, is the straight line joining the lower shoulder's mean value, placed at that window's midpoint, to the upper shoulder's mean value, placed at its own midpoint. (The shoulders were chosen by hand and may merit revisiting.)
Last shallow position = 224 kPa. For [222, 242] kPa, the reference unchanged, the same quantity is 240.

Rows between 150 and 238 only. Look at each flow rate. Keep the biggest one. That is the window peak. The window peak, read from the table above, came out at 2.54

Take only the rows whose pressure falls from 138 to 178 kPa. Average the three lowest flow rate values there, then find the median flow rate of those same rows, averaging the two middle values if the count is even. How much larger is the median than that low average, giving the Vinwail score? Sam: 0.108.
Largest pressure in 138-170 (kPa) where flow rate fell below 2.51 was 168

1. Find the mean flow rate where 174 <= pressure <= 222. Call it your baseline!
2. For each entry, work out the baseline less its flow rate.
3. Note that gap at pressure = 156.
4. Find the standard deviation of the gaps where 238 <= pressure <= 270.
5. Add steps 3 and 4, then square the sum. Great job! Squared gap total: 0.01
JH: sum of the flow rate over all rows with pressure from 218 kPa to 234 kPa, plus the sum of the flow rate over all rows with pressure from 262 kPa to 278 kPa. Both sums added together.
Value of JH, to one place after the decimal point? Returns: 20.6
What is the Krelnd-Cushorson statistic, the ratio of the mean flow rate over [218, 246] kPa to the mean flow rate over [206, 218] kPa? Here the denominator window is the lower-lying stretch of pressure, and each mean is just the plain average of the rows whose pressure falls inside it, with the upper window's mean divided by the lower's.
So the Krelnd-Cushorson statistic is 1.00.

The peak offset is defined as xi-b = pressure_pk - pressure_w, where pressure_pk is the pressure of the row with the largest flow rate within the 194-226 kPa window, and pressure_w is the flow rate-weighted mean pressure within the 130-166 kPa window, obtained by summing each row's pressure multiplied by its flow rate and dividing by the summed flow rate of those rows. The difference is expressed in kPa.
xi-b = 63.8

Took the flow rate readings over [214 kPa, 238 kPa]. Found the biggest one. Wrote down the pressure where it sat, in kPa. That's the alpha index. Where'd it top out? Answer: 228 kPa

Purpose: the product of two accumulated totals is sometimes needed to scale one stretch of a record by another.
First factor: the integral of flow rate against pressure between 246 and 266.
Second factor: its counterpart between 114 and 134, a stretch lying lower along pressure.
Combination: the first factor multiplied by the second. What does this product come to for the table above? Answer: 1510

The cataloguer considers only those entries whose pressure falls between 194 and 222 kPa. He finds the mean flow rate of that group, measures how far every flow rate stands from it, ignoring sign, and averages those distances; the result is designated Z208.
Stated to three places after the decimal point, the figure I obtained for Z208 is 0.124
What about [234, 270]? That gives 0.045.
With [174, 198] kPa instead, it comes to 0.087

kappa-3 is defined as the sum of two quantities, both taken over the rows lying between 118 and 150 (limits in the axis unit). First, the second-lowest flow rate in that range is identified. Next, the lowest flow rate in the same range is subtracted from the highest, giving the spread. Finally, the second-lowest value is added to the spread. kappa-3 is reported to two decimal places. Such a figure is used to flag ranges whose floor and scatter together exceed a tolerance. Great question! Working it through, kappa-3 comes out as 2.27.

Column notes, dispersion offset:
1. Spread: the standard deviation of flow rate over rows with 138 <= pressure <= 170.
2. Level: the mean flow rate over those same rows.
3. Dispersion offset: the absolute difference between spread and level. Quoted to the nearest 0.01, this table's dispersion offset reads 2.04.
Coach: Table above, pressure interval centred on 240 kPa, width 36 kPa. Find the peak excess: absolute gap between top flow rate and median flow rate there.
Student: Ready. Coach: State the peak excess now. 0.12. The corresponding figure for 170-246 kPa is 0.17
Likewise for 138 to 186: 0.06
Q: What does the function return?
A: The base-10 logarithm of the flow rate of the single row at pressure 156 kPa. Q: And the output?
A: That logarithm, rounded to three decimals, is 0.324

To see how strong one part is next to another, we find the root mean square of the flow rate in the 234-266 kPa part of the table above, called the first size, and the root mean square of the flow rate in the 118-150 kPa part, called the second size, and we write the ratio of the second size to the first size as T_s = 0.71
